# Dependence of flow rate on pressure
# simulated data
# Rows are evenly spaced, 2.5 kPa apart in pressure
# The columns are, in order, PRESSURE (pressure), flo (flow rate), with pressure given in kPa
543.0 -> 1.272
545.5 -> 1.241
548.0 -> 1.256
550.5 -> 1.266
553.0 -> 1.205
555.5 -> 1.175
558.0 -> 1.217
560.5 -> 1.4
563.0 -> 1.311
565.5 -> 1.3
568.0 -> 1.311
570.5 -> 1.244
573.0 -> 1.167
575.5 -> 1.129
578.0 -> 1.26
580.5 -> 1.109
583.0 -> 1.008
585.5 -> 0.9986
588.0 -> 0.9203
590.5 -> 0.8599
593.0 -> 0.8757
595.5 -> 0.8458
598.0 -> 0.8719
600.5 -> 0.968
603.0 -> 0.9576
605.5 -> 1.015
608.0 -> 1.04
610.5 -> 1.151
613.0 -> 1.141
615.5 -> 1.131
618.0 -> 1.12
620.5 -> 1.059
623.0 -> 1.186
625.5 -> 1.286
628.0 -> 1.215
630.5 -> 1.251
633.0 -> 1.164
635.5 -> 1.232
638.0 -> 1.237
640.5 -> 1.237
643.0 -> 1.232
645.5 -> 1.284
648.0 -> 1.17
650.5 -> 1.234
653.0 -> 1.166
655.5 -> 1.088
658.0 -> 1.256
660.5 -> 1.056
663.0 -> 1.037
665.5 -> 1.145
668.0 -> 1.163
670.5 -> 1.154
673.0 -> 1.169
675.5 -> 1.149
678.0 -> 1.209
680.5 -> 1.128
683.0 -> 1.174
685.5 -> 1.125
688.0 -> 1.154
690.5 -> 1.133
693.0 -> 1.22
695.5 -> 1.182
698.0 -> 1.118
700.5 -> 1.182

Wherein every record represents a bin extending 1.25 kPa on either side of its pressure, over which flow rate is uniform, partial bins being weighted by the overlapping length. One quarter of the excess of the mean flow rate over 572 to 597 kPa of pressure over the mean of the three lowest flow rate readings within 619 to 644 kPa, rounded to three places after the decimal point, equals -0.030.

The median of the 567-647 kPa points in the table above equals 1.14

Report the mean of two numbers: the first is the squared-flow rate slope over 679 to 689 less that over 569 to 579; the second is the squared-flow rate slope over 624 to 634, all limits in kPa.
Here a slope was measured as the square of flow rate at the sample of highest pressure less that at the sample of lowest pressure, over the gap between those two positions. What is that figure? -0.019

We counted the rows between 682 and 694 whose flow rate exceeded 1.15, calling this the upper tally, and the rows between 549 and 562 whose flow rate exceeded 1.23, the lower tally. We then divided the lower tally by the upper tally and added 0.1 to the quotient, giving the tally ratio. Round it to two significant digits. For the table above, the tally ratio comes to 0.77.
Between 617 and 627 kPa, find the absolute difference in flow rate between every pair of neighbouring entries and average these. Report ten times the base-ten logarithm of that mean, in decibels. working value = -10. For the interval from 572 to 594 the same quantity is -11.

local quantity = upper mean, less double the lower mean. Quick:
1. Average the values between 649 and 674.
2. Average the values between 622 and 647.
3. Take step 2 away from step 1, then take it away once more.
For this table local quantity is -1.3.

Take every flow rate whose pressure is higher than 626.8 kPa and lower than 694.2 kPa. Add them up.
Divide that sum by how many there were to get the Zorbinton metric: 1.18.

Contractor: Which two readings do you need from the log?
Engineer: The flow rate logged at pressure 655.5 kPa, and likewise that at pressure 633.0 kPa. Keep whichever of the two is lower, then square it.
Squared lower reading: 1.18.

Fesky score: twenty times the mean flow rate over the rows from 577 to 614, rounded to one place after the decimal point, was 20.0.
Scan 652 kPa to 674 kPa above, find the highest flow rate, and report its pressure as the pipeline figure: 658.0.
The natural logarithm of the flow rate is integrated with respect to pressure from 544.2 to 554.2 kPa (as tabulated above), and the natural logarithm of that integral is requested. 0.8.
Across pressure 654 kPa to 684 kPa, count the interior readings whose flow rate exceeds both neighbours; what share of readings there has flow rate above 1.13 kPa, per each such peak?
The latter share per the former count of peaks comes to 0.17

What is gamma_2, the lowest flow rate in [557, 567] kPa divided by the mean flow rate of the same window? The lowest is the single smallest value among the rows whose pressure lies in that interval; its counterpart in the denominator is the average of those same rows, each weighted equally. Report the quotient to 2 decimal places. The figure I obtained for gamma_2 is 0.93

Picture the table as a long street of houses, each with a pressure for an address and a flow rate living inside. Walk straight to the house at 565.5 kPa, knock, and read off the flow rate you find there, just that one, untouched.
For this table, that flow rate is 1.3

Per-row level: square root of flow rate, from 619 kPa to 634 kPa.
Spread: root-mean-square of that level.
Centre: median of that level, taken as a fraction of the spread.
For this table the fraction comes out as 1.00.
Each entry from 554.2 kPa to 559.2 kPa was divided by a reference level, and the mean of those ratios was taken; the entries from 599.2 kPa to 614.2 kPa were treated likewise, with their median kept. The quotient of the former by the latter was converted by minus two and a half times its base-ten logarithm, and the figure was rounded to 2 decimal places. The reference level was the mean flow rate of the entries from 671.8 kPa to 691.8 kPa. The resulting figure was -0.16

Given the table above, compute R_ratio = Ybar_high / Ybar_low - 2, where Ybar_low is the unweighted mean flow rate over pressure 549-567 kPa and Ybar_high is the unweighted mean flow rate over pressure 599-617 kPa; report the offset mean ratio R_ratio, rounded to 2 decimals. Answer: -1.17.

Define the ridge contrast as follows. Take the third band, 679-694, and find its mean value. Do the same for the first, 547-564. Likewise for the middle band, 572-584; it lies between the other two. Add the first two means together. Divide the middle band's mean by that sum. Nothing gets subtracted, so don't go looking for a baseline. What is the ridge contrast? 0.47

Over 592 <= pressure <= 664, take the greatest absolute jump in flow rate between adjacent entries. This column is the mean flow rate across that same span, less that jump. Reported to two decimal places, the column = 0.92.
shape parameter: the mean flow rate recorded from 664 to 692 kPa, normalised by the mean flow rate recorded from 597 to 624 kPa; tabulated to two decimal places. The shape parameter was 1.09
